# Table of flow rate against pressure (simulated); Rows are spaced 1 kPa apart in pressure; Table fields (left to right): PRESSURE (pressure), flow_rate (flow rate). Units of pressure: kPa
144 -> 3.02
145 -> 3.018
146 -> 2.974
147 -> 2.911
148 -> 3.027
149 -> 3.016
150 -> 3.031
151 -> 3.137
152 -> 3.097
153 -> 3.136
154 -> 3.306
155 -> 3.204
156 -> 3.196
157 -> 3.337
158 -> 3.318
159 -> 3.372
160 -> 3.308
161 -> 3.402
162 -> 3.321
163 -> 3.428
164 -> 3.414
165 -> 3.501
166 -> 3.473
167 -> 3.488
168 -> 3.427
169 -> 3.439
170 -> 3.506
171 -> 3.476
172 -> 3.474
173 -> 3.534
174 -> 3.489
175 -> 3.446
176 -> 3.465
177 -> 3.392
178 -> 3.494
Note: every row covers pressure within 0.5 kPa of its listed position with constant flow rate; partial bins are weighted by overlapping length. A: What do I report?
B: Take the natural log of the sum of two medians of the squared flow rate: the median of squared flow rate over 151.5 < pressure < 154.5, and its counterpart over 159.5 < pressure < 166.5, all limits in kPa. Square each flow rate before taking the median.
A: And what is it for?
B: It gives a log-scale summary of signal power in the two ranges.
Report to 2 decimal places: 3.07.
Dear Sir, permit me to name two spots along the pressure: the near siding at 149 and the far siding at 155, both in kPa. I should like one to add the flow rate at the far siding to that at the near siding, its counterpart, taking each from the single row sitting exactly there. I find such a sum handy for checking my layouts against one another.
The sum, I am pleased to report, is 6.2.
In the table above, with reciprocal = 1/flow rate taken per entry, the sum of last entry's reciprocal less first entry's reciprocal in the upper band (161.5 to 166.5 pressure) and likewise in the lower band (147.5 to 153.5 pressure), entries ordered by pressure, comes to -0.025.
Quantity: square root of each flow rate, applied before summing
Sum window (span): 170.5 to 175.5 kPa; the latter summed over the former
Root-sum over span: 9.3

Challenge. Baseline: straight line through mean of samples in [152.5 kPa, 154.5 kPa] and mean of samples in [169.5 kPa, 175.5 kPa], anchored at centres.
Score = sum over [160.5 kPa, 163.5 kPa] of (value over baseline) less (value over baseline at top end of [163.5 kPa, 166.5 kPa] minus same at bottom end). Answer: 3.030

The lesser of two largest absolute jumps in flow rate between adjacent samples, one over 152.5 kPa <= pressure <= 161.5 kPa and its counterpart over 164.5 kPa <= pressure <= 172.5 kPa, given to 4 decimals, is 0.0670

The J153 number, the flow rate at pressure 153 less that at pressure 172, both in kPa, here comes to -0.34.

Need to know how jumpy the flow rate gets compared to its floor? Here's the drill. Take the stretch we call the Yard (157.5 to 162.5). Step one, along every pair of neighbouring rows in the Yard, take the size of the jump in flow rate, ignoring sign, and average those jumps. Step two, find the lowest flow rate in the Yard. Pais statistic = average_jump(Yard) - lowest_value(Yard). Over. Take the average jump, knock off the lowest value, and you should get -3.23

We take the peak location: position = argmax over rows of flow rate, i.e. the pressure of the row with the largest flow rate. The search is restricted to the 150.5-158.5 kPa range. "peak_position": 157 kPa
